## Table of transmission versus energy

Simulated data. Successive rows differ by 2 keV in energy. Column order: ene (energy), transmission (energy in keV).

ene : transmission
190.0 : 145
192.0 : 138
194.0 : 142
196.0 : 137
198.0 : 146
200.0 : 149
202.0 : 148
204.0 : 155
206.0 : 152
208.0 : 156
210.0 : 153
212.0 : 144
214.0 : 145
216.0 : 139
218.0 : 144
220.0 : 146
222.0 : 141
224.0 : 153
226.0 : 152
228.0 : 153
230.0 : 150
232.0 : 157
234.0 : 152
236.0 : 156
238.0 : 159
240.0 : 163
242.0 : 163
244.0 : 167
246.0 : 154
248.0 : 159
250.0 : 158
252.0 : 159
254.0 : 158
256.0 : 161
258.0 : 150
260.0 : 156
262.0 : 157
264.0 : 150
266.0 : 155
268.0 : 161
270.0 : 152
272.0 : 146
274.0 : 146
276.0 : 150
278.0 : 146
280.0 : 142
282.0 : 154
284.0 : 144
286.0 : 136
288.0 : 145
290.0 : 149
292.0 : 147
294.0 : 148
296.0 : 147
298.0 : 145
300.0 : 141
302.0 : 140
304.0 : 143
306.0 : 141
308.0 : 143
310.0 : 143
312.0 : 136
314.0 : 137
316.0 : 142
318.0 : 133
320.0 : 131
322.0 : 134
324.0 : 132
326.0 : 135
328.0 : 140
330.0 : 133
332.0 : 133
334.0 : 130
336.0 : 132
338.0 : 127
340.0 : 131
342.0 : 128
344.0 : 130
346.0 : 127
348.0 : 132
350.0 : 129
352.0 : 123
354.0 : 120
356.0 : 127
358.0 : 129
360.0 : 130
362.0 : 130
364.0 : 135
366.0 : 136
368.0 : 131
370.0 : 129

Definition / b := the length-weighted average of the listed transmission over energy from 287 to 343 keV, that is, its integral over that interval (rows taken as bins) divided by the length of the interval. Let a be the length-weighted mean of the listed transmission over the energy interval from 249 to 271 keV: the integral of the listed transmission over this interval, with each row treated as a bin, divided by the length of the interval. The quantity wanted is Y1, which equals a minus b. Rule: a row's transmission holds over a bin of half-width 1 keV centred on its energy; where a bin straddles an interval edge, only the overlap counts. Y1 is 18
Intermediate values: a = 156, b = 138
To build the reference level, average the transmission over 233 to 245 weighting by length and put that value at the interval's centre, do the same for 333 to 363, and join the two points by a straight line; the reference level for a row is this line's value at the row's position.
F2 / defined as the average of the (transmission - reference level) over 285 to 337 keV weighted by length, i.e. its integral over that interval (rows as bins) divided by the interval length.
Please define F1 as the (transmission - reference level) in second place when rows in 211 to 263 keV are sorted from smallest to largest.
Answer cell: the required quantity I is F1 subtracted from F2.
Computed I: 24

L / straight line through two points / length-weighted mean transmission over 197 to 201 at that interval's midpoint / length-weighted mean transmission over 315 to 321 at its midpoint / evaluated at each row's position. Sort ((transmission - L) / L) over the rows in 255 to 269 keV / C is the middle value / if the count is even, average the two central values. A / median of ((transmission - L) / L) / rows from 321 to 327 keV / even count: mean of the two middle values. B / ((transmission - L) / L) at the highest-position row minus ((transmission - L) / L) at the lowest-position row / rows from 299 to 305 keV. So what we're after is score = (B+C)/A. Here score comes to -17.8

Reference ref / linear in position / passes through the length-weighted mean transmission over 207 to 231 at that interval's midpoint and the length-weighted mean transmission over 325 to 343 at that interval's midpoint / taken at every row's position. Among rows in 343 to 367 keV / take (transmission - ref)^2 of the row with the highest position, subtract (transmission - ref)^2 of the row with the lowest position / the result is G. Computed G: 69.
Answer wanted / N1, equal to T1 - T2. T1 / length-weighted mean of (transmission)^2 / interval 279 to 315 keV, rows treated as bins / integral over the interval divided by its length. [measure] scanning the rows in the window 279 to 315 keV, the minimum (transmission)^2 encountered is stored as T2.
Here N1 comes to 2085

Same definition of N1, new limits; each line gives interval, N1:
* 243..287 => 4895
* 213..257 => 4462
